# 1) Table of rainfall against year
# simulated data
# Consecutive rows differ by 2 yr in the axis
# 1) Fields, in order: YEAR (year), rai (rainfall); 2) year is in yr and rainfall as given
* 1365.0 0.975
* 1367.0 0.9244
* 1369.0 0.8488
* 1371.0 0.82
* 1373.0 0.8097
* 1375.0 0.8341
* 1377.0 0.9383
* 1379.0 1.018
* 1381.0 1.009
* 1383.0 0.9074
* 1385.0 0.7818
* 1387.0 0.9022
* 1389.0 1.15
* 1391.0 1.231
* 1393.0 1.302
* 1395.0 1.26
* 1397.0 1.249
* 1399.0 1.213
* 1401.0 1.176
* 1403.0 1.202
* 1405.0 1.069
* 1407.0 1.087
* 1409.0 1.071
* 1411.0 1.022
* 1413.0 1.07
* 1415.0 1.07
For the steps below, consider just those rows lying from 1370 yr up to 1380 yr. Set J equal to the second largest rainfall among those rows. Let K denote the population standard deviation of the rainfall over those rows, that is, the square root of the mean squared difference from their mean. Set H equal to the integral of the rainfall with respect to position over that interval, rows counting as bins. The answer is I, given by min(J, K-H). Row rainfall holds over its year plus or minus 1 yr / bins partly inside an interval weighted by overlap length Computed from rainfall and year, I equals -9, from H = 9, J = 0.9383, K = 0.08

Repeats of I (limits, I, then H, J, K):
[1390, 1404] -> -17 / 17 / 1.26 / 0.04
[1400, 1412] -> -13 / 13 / 1.176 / 0.06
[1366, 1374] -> -7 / 7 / 0.8488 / 0.04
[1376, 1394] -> -18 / 18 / 1.231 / 0.16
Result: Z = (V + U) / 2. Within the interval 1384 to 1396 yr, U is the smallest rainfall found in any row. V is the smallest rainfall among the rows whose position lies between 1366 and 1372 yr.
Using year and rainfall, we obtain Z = 0.80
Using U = 0.7818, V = 0.82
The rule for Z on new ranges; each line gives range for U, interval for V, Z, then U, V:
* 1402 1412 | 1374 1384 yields 0.93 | 1.022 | 0.8341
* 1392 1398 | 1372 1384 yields 1.03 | 1.249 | 0.8097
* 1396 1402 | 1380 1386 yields 0.98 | 1.176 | 0.7818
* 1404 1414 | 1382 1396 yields 0.90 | 1.022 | 0.7818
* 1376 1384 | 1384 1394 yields 0.84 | 0.9074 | 0.7818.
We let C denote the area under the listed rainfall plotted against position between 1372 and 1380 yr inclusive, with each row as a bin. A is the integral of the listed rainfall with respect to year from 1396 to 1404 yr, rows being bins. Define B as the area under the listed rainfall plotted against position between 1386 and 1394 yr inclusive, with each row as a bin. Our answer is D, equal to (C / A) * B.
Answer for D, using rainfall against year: 6.8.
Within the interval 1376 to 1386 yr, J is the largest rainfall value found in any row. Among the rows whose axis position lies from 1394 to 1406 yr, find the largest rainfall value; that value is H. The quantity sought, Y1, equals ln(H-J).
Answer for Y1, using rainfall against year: -1.4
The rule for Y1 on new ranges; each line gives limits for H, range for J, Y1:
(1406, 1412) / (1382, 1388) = -1.7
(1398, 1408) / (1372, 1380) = -1.6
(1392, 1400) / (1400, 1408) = -2.3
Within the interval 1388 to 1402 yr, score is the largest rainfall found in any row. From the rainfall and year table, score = 1.302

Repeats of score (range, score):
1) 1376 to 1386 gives 1.018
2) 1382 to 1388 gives 0.9074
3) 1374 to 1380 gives 1.018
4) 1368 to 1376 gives 0.8488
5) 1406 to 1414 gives 1.087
